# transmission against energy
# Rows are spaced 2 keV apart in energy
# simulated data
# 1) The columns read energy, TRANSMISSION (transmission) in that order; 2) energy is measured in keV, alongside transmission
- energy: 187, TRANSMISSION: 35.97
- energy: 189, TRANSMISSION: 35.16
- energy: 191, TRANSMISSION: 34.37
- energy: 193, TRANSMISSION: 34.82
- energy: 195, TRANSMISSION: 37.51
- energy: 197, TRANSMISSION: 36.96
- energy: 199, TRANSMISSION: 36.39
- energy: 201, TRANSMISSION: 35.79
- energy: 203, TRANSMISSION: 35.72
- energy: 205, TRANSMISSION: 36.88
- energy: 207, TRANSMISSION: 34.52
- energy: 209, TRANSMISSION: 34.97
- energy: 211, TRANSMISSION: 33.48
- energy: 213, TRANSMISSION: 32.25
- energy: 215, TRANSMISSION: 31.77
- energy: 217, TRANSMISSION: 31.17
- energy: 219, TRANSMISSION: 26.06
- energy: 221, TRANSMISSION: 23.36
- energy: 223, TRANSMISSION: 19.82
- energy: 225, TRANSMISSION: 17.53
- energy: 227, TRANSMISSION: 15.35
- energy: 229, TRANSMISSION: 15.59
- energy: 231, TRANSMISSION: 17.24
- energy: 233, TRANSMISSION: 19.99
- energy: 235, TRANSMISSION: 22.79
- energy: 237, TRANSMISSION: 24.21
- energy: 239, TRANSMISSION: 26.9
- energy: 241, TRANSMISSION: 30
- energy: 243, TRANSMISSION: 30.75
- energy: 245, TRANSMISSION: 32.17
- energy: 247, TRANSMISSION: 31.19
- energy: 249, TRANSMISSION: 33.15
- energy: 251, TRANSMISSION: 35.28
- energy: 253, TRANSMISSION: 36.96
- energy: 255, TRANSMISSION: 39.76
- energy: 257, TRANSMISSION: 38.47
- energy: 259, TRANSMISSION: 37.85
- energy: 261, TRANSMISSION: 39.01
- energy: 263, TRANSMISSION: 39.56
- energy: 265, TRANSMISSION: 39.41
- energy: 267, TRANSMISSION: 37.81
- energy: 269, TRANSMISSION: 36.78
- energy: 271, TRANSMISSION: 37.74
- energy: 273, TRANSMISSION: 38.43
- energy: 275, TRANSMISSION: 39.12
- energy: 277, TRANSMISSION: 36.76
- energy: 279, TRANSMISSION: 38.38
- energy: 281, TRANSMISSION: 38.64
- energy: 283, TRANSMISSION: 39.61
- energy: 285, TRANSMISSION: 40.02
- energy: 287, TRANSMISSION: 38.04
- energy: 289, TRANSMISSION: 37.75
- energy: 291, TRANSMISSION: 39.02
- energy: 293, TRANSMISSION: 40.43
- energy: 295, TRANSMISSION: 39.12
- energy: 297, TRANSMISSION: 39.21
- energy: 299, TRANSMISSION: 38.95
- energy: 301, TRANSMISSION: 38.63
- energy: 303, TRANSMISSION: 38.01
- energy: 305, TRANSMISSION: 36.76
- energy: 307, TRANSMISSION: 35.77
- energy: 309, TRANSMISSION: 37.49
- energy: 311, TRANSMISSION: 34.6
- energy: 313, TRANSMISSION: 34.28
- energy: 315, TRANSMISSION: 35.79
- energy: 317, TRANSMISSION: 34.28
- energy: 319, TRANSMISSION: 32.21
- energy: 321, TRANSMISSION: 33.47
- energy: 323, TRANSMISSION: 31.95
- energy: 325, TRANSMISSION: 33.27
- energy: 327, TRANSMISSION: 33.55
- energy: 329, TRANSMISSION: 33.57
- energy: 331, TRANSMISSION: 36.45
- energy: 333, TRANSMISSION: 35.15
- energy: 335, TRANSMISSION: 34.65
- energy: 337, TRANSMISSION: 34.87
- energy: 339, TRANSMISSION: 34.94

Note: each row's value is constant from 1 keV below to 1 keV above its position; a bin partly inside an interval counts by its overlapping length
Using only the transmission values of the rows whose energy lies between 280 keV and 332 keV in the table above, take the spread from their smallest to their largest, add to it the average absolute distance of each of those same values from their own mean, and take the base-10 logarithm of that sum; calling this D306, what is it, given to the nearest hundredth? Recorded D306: 1.03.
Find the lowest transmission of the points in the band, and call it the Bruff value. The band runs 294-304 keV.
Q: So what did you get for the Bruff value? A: 38.01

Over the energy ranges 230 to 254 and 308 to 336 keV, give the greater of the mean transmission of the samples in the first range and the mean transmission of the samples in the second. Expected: 34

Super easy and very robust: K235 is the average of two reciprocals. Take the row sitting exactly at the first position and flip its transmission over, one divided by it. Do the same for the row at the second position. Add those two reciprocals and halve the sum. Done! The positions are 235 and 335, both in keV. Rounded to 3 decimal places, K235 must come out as 0.036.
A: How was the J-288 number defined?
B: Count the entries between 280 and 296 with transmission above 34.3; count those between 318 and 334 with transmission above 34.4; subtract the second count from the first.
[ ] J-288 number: 6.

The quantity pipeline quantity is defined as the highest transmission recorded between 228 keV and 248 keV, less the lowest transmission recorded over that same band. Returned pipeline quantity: 17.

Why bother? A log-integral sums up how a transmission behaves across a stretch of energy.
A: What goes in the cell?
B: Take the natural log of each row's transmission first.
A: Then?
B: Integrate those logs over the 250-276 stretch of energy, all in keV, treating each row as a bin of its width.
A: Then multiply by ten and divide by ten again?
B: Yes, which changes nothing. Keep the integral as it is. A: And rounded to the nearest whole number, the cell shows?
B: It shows 95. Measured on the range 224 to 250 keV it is 82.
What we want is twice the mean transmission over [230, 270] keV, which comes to 65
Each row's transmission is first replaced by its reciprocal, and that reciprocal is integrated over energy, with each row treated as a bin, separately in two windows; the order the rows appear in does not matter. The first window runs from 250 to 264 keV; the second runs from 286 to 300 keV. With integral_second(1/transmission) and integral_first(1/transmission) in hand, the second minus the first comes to -0.01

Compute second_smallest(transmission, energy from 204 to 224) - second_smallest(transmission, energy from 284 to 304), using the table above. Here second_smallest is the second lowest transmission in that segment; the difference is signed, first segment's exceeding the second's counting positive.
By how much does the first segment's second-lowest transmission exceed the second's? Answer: -15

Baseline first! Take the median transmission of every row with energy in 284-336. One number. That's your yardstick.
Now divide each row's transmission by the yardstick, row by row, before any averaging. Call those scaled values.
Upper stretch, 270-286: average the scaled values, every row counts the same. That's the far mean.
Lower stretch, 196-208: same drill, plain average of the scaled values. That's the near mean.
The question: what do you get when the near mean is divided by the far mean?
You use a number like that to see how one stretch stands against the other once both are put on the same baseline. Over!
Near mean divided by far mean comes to 0.93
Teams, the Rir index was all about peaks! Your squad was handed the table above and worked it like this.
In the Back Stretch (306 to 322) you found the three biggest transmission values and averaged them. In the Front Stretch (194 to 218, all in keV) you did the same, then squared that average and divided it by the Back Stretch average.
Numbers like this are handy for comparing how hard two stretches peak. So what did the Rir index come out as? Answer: 38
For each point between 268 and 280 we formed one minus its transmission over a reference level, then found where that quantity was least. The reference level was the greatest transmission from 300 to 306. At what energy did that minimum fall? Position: 275 keV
